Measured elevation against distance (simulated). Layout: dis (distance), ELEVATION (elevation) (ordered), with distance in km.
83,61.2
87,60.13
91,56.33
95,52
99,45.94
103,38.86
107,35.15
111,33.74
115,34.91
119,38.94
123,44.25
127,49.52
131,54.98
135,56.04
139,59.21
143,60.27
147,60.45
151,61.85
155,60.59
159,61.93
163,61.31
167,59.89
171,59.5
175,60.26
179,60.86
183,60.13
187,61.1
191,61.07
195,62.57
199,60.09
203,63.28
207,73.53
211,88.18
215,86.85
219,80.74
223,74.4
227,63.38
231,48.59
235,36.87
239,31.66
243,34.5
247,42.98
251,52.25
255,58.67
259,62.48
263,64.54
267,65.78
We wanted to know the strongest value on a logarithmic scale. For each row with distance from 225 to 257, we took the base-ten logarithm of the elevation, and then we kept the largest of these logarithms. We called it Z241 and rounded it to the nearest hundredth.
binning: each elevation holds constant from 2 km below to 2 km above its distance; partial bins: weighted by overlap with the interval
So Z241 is 1.80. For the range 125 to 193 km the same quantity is 1.79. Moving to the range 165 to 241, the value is 1.95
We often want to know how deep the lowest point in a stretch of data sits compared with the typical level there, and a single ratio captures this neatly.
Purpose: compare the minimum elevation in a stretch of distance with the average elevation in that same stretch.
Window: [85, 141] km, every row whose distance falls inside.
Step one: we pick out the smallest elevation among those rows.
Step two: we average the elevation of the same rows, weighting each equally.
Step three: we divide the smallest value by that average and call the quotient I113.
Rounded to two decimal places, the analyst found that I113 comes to 0.72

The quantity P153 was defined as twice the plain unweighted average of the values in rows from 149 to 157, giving 122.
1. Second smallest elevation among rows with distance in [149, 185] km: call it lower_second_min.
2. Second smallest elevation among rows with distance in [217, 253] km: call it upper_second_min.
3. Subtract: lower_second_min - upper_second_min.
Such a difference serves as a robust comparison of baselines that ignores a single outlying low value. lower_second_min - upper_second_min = 25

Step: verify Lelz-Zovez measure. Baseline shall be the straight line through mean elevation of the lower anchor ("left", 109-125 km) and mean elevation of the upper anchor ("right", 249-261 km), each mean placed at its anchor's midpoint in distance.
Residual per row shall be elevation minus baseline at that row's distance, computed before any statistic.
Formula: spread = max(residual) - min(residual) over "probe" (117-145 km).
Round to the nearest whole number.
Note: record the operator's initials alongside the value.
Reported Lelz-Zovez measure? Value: 18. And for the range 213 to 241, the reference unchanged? 59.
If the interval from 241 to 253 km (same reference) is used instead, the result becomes 17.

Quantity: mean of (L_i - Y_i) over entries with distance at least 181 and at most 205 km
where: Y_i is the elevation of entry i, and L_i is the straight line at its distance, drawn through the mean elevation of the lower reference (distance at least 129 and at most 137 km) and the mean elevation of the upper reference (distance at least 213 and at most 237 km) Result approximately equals 0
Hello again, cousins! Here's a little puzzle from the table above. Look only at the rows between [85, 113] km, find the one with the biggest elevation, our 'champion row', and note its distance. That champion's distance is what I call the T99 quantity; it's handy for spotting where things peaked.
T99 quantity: 87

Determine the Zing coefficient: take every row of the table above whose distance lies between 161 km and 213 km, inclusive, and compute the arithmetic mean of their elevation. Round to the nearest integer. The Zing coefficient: 64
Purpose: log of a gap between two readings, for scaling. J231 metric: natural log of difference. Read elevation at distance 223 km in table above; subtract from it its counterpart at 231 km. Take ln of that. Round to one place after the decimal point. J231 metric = 3.3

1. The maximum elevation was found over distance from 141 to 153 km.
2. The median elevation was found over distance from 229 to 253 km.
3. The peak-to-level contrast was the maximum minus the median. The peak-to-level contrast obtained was 22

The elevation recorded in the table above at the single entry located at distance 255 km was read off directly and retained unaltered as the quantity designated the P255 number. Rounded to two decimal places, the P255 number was 58.67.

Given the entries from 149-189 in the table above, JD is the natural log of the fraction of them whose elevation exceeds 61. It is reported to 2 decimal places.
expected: -0.92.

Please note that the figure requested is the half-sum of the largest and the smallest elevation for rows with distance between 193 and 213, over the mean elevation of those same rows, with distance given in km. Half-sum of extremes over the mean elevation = 1.07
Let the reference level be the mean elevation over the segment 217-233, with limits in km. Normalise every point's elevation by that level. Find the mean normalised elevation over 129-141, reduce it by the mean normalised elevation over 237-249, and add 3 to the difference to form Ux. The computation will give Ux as 3.3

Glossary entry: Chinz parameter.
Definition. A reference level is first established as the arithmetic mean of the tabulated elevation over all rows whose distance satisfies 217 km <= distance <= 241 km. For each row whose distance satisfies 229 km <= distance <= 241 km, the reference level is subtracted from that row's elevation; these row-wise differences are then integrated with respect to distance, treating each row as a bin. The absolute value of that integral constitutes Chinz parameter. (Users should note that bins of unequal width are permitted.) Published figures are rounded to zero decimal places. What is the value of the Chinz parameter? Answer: 203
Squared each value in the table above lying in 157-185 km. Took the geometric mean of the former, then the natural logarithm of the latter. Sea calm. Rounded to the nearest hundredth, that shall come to 8.21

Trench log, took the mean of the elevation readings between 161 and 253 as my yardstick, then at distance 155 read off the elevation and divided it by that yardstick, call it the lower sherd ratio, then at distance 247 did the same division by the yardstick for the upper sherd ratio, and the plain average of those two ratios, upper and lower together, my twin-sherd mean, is 0.86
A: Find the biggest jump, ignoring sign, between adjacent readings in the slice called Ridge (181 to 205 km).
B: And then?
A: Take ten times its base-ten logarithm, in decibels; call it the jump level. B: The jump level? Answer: 5.0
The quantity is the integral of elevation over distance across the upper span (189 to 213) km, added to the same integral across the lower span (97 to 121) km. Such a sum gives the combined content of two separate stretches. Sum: 2545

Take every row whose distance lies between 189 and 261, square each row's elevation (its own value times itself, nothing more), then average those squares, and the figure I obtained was 3883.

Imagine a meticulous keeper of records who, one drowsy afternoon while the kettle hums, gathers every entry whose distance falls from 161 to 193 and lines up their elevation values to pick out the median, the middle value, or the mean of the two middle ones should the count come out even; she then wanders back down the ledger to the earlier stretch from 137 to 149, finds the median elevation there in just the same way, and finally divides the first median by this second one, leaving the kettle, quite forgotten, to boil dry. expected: 1.0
